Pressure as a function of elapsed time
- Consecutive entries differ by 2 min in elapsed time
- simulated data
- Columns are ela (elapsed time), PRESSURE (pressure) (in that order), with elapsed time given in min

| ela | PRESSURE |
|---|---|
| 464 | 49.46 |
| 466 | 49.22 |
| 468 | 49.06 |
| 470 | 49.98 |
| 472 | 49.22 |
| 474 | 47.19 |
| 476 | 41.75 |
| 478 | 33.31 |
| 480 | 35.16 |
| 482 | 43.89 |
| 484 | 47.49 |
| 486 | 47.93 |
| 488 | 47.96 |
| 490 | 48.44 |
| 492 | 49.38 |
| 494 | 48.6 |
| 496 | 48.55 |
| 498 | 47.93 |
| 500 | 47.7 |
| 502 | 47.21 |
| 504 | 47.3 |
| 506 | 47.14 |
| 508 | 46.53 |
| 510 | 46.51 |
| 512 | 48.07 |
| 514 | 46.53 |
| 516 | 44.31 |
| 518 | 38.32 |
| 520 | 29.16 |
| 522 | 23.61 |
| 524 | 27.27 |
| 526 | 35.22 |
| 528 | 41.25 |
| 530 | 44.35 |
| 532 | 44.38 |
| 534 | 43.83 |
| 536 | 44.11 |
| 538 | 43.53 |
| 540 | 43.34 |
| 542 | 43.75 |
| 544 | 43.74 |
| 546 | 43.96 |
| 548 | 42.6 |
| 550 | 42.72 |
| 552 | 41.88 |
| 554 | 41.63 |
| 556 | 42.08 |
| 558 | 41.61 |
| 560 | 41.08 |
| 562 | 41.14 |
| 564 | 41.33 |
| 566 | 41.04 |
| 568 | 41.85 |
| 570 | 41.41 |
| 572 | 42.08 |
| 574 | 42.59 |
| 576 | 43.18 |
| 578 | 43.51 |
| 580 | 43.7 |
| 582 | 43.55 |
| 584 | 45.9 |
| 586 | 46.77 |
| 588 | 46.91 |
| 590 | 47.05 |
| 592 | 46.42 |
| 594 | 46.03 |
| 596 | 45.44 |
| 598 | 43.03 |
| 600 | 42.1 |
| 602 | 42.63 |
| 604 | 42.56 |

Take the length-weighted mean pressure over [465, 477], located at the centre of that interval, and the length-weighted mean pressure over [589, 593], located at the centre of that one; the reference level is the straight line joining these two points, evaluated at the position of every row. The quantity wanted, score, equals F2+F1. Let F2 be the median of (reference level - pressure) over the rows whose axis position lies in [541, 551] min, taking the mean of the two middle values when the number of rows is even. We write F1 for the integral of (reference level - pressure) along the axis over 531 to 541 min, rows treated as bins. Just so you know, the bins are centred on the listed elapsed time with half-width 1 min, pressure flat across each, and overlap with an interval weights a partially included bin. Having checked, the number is 37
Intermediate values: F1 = 34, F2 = 3.39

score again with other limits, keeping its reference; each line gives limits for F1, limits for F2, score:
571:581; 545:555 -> 43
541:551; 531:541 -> 41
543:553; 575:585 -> 44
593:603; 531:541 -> 32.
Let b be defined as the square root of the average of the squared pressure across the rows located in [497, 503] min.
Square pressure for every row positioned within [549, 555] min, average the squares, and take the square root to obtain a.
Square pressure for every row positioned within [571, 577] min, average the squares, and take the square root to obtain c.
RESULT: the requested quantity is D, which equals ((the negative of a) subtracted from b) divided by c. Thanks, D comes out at 2.10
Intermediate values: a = 42.1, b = 47.6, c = 43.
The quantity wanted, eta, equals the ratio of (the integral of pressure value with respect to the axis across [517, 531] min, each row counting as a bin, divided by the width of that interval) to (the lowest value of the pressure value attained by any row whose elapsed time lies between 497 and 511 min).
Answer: 0.73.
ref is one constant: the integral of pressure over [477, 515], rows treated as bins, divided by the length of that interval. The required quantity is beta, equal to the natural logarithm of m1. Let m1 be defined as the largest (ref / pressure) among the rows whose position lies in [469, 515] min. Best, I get 0.32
